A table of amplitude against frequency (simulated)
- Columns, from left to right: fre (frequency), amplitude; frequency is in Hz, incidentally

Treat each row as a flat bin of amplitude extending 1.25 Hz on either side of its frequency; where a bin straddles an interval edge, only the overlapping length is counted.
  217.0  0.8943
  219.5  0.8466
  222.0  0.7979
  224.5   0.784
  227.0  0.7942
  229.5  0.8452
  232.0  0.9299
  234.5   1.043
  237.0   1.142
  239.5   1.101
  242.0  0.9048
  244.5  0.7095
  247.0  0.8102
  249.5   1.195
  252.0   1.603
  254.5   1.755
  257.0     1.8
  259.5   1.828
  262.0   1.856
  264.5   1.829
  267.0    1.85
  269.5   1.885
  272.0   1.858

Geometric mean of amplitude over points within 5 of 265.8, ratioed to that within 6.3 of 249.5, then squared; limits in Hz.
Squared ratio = 2.6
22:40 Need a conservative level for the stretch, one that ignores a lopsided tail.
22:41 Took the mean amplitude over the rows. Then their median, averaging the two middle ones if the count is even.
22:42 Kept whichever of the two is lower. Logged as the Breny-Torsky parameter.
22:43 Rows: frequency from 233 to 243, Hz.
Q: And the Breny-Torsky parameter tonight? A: 1.05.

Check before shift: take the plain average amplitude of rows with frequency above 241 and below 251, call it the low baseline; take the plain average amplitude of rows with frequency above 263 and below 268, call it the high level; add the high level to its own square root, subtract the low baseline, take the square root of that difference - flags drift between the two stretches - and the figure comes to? 1.51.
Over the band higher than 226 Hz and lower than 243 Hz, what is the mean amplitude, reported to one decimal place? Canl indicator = 1.0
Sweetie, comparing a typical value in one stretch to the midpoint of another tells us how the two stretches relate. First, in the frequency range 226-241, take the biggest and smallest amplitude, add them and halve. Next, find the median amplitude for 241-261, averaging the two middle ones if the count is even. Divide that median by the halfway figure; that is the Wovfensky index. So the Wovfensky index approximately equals 1.4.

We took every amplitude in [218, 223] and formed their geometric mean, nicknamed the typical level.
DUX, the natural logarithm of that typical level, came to -0.20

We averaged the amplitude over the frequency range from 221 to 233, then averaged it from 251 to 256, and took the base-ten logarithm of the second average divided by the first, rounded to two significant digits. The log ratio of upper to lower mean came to 0.31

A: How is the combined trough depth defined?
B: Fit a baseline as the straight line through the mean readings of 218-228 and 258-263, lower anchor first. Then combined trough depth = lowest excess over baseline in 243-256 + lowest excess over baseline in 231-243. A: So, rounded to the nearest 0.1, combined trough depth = -1.1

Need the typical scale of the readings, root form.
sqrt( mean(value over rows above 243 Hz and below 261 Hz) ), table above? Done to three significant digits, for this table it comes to 1.18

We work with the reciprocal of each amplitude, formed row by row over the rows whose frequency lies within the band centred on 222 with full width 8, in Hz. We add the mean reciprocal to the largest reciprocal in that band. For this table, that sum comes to 2.51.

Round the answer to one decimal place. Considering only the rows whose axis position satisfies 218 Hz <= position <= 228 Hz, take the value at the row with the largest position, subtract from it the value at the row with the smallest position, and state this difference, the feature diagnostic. -0.1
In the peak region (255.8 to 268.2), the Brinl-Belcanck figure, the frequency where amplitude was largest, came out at 262.0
